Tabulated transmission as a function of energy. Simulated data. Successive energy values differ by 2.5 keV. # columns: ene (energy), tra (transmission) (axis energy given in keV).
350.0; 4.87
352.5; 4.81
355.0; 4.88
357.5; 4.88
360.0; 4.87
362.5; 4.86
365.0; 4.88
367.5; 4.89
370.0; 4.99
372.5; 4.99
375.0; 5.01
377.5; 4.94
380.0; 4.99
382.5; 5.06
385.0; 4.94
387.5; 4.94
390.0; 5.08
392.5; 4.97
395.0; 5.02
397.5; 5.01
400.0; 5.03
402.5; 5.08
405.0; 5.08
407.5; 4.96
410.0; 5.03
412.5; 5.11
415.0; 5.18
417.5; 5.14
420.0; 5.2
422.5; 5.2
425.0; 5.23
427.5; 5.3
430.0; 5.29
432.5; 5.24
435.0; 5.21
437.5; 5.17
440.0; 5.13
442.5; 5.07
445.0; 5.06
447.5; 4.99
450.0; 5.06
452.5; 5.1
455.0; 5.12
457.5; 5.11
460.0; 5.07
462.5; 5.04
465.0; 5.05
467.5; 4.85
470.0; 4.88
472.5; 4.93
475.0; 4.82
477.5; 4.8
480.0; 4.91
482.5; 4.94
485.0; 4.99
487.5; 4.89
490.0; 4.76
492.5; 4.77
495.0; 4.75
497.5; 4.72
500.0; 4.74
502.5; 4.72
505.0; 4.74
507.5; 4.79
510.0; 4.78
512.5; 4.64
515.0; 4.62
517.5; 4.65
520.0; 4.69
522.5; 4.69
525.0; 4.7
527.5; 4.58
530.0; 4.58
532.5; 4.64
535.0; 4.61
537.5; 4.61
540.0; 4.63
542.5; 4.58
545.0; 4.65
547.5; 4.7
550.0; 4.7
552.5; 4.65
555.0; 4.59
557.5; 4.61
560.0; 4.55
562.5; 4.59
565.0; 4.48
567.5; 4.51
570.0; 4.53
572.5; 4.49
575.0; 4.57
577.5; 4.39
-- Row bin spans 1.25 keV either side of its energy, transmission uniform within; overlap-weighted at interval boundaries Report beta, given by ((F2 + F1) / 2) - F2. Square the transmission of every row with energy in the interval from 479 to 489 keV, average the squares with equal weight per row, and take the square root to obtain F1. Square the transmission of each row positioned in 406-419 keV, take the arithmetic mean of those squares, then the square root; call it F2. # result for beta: -0.08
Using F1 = 4.93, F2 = 5.08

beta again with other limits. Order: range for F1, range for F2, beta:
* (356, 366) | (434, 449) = -0.12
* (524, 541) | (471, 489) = -0.14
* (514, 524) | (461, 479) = -0.12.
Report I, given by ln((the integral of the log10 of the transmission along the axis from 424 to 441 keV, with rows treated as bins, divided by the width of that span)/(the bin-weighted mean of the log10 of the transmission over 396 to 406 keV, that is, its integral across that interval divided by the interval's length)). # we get 0.02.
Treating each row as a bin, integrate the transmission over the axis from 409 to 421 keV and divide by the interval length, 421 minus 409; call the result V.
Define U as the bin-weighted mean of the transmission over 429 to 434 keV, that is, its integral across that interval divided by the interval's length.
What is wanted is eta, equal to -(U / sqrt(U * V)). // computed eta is -1.01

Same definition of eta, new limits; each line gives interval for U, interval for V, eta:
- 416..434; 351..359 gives -1.04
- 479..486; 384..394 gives -1.00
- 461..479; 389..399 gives -0.99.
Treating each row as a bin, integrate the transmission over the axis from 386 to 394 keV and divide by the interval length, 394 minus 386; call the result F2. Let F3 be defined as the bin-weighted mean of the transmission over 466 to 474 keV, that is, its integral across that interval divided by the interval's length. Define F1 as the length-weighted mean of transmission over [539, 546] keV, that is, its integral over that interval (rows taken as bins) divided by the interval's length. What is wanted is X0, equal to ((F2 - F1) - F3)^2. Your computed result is 20.4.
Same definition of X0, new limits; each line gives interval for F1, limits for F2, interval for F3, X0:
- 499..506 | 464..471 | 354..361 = 22.0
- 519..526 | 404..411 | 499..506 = 19.4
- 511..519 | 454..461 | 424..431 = 23.2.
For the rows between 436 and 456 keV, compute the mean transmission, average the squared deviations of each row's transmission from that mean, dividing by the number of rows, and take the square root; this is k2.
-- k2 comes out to 0.051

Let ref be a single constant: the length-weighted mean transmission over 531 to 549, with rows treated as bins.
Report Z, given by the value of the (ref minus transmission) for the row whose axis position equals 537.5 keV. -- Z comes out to 0.0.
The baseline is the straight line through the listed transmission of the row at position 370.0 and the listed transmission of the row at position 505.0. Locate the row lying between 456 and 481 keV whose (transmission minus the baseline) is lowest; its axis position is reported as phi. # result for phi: 477.5 keV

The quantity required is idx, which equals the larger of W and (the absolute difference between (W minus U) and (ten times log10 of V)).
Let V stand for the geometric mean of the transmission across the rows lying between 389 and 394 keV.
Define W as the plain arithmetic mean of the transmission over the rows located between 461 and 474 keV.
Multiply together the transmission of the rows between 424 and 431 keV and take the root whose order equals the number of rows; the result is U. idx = 7.3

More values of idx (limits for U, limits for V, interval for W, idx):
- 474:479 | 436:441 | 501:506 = 7.2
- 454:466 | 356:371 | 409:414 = 6.9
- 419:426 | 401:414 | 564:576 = 7.7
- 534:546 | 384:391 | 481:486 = 6.6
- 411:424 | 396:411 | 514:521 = 7.5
